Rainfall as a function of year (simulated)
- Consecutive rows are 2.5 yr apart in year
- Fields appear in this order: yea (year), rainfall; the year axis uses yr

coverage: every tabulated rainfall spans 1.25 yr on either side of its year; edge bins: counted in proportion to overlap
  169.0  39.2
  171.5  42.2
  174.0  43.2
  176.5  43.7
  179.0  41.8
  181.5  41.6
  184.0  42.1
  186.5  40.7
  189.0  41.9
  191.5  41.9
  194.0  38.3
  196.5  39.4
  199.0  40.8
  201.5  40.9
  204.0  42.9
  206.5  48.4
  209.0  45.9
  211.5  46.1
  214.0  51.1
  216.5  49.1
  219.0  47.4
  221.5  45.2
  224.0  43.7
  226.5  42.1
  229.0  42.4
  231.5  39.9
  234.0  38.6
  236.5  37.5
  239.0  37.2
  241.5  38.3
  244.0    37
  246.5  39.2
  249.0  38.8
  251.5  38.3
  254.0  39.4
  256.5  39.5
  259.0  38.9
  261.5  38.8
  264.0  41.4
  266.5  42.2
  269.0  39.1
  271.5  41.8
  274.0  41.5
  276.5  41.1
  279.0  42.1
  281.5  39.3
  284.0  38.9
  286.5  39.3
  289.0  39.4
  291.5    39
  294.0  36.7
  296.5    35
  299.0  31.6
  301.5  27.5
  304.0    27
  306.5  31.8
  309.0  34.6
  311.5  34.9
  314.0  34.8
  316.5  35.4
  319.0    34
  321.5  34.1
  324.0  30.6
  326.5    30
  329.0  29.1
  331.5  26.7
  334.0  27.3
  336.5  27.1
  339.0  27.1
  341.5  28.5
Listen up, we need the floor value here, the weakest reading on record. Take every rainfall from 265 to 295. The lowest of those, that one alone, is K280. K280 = 36.7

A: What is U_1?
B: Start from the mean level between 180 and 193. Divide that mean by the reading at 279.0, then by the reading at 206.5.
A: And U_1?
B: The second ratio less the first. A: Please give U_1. -0.1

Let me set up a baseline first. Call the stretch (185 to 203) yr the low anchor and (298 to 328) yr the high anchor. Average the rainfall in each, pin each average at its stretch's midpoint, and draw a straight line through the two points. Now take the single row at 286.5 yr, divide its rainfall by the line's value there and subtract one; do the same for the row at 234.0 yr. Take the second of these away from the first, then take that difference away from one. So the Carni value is 0.87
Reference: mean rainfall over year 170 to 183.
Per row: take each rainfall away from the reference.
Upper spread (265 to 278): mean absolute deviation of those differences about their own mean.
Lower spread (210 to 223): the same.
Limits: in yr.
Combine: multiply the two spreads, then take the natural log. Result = 0.4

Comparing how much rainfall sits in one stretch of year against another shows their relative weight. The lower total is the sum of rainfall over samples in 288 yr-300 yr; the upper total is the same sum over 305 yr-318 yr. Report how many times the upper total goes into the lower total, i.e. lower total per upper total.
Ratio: 1.06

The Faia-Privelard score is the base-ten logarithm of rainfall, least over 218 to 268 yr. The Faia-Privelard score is 1.57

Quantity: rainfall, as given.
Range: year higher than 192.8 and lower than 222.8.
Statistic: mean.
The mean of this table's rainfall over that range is 45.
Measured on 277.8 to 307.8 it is 36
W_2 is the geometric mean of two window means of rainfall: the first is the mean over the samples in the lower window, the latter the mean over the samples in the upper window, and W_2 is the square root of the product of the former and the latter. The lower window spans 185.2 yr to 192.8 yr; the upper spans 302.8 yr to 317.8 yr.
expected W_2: 37.1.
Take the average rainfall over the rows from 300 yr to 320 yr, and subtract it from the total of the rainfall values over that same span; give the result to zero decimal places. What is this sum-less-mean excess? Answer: 228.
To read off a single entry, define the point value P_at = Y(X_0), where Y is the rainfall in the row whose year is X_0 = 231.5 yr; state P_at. 39.9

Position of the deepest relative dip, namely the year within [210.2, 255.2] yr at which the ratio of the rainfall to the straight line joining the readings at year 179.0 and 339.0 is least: 239.0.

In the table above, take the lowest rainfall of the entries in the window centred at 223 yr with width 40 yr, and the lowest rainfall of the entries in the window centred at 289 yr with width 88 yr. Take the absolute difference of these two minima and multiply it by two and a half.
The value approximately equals 26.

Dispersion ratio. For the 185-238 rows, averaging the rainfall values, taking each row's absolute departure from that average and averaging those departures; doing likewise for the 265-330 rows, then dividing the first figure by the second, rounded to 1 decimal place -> 0.8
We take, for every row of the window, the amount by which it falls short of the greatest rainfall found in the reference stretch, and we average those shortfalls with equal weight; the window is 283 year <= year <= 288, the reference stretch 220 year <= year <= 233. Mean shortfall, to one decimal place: 6.1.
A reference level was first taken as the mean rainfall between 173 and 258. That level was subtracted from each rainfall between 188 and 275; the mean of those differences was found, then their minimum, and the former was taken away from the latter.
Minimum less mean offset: -4.6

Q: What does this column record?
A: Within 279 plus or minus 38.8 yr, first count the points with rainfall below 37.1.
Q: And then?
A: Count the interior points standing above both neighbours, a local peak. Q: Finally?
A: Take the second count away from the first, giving 4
